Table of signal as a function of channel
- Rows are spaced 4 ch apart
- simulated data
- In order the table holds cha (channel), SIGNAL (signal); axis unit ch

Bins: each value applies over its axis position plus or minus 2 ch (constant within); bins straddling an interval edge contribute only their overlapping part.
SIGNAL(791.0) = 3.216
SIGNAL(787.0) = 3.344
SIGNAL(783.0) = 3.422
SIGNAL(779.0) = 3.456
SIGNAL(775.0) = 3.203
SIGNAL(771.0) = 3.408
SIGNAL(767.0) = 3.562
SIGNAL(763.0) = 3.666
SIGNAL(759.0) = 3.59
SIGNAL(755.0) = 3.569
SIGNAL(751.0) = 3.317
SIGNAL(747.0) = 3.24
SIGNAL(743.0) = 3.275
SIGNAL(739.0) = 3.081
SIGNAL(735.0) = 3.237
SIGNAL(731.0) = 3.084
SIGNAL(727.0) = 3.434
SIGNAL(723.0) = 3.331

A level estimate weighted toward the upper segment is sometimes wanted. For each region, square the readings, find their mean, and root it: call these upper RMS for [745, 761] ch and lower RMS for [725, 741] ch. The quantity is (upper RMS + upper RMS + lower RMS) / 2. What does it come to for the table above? 5.04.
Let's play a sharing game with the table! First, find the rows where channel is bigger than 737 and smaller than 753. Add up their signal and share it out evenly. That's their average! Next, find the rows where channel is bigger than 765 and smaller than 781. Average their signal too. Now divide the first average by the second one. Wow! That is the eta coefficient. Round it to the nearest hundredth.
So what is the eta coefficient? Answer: 0.95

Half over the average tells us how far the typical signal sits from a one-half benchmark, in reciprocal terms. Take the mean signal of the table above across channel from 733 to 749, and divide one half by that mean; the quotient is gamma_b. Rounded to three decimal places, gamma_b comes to 0.156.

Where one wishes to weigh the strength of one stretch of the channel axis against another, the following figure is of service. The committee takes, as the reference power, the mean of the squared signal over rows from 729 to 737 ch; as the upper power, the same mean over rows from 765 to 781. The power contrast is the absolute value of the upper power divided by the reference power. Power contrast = 1.16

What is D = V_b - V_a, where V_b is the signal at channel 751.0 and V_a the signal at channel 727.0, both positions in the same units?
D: -0.1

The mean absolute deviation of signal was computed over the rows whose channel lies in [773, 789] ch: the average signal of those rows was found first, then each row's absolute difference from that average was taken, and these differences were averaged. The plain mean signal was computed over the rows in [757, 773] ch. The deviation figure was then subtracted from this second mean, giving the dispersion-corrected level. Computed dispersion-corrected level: 3.47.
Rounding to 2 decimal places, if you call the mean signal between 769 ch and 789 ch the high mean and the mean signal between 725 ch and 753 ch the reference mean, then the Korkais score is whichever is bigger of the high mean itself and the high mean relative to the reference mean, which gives 3.37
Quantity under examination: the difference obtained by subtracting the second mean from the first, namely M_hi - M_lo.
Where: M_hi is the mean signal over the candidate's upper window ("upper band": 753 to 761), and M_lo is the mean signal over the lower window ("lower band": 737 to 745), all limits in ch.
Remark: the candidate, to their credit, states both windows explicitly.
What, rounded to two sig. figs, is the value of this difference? 0.40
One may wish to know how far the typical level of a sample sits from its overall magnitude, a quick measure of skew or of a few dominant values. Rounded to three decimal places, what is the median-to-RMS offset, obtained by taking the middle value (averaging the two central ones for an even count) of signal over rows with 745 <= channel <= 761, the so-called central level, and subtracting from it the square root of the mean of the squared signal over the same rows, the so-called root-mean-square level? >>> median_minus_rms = 0.011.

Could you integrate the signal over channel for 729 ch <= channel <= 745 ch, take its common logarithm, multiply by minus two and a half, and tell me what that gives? -4.26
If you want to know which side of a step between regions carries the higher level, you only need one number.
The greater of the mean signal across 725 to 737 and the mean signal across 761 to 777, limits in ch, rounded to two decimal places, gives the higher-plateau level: 3.46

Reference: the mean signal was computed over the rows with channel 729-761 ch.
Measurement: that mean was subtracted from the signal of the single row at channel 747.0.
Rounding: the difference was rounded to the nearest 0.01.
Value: -0.06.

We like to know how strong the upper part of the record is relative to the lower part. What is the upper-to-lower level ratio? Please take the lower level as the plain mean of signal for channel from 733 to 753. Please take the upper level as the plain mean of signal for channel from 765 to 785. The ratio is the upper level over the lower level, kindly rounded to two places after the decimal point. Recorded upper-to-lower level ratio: 1.06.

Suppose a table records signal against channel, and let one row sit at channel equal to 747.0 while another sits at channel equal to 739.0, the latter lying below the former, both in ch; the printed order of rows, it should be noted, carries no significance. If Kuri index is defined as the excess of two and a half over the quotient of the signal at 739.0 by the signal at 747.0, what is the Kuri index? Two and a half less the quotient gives 1.55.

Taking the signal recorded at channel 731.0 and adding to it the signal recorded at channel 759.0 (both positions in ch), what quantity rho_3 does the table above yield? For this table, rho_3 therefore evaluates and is 6.67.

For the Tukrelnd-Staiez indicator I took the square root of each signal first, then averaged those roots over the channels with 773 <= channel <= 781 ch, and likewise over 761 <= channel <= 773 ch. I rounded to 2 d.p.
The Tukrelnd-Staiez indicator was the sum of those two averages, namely 3.71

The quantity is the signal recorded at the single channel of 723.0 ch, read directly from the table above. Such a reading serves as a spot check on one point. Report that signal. 3.331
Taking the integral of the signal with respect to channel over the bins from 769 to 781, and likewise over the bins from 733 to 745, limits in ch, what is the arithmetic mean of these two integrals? 39.3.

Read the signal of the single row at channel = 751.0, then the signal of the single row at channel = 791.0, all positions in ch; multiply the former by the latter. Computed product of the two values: 10.7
